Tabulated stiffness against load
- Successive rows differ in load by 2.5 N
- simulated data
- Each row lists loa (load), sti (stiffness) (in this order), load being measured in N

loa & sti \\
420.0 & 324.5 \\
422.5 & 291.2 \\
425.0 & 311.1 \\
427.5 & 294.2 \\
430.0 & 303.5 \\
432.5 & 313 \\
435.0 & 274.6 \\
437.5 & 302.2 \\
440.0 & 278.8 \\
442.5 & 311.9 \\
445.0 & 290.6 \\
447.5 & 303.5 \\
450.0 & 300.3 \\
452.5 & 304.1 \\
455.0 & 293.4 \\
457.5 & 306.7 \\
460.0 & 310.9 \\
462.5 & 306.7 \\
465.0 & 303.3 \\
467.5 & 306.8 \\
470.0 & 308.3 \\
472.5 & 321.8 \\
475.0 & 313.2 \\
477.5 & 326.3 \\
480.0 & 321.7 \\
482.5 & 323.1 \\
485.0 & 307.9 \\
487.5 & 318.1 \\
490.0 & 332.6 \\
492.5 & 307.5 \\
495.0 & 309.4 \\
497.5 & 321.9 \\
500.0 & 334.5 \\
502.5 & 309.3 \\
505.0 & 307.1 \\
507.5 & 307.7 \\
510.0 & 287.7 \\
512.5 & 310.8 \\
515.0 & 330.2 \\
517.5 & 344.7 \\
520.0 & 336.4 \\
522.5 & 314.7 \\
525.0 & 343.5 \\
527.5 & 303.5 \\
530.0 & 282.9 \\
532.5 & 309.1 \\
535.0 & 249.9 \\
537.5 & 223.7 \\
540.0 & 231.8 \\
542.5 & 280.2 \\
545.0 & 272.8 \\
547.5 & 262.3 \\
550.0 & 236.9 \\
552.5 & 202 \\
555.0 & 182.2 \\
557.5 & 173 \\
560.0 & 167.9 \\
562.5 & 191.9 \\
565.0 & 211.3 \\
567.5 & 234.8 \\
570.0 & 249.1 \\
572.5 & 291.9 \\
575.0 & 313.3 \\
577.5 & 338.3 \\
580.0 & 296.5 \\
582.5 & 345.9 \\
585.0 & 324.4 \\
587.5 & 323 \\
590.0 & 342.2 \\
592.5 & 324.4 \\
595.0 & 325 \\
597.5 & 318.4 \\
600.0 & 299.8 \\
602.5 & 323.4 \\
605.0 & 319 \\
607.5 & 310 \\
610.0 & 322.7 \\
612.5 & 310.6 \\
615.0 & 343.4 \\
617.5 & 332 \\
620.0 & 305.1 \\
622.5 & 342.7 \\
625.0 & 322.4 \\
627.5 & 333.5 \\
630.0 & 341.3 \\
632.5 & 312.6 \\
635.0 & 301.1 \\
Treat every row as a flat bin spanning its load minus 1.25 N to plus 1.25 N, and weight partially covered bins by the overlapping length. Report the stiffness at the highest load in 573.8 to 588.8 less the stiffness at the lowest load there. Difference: 10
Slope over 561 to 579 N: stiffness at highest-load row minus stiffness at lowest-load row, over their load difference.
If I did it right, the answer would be 10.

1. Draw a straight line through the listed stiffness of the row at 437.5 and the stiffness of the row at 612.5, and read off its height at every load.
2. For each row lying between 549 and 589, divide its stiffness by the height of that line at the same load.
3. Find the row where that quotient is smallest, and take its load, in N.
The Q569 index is 560.0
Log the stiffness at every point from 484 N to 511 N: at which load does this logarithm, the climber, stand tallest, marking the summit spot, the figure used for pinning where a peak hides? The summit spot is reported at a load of 500.0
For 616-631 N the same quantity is 622.5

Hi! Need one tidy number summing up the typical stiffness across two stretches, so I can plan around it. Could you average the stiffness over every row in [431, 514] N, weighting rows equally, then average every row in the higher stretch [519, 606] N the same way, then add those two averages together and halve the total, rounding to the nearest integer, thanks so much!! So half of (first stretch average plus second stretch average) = 293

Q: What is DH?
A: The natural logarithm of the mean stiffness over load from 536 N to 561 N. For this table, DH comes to 5.41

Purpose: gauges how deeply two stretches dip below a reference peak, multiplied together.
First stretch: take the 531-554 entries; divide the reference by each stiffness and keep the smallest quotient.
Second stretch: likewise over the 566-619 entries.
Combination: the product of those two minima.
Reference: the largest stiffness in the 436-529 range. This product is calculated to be 1.11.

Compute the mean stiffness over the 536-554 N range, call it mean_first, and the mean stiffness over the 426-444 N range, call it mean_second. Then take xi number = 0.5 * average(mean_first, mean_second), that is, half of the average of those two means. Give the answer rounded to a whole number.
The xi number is 135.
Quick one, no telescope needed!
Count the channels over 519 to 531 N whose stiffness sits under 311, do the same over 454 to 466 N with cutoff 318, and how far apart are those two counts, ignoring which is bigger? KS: 3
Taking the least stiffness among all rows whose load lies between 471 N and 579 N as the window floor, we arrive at 167.9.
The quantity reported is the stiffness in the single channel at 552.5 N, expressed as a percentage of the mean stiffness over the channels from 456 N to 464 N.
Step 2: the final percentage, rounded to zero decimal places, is 66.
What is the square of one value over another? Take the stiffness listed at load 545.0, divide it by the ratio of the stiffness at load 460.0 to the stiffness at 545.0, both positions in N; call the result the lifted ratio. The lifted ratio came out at 239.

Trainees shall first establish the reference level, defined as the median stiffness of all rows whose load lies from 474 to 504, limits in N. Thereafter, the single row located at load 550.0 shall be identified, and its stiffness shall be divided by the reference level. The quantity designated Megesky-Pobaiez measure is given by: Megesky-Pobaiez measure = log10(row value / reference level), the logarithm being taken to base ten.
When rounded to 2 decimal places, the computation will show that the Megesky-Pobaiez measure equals -0.13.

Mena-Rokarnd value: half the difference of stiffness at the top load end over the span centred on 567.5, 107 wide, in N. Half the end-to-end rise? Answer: -13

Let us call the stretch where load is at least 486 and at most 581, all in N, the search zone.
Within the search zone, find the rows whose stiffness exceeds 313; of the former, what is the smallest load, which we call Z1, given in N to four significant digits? 487.5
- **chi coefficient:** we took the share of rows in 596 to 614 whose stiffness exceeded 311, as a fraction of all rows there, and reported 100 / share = 175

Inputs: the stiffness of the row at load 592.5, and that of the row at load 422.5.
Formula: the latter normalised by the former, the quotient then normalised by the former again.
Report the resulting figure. 0.0028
